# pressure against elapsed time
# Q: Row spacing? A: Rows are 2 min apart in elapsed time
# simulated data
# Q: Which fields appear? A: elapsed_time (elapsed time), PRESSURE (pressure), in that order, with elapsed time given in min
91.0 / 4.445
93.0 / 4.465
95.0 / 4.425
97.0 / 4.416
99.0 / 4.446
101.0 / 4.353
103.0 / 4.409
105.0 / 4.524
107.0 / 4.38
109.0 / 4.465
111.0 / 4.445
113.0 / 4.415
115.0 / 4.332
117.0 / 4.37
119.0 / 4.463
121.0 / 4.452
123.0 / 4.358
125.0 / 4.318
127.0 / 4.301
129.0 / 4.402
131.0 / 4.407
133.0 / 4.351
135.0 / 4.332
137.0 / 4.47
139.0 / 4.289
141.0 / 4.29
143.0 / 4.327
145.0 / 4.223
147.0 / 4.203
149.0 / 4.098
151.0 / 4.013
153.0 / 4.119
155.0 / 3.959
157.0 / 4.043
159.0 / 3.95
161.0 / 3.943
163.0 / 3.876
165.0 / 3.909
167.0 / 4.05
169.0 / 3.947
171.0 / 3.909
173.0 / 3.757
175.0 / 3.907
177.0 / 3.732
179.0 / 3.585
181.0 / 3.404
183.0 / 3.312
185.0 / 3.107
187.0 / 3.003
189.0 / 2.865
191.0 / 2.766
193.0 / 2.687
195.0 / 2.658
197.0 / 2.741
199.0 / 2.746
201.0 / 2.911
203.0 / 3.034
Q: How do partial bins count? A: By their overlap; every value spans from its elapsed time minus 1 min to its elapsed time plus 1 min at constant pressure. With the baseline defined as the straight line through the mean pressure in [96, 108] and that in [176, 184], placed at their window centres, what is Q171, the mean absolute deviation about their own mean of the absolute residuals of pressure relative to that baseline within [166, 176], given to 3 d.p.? 0.055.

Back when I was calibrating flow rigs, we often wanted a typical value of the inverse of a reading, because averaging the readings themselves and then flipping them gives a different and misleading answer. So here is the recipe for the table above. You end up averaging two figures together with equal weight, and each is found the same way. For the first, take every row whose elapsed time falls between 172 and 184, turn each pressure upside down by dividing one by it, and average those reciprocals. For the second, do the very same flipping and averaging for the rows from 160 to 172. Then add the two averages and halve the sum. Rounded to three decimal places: 0.266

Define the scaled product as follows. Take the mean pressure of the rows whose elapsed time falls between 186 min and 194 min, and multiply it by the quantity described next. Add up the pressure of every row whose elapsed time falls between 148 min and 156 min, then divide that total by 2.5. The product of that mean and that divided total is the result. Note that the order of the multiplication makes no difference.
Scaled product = 18.3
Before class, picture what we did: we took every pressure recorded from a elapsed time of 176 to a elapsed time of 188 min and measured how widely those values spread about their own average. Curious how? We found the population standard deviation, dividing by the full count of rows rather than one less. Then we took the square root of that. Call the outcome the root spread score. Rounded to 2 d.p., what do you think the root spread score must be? 0.50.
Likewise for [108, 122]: 0.22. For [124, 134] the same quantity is 0.21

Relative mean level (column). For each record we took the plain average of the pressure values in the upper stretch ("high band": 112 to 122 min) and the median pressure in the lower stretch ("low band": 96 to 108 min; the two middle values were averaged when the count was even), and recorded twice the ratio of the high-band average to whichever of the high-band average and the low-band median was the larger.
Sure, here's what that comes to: 2.0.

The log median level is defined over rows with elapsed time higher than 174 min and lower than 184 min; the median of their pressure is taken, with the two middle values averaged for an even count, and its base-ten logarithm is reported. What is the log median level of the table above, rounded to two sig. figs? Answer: 0.55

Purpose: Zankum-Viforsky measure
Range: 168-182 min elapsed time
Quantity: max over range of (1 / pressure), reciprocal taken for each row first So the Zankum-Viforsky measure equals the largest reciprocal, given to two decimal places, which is 0.29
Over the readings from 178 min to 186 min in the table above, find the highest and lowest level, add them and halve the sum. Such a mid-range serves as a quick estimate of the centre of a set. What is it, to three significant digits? 3.35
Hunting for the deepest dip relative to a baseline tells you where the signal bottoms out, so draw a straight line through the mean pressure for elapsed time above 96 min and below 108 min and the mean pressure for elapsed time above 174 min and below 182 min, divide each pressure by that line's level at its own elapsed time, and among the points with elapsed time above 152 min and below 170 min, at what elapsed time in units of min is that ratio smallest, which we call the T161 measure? 163.0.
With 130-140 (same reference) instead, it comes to 133.0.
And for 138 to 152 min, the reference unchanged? 151.0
